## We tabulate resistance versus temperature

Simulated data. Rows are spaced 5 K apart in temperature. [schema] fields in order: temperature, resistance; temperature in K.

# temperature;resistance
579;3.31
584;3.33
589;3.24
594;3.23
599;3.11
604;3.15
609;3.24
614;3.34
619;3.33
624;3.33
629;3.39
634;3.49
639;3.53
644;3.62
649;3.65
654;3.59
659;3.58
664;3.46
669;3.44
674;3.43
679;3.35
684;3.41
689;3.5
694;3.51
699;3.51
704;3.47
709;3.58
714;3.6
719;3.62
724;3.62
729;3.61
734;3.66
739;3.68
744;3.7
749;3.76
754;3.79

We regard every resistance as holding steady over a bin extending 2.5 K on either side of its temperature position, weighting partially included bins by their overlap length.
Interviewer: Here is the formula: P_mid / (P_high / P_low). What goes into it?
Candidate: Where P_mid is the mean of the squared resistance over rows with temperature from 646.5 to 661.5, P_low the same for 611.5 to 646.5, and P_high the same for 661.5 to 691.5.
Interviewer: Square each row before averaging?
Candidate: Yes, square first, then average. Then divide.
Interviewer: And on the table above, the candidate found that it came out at 13.0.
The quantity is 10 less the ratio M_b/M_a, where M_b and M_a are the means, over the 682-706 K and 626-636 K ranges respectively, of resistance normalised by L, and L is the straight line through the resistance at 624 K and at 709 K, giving 9.04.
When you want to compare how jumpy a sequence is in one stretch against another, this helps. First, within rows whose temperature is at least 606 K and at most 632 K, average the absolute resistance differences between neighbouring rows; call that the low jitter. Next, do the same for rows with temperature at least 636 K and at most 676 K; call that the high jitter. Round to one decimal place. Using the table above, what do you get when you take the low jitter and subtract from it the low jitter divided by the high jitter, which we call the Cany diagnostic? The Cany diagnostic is -0.8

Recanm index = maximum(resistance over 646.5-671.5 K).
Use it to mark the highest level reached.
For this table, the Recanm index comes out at 3.65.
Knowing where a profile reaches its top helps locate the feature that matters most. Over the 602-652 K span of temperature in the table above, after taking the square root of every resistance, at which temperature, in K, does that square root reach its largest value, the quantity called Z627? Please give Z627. 649 K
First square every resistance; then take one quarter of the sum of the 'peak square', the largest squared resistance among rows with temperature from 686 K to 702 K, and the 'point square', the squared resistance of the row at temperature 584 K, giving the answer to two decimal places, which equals 5.85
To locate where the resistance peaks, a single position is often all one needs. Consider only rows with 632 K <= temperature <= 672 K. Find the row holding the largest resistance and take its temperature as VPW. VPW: 649 K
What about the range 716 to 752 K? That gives 749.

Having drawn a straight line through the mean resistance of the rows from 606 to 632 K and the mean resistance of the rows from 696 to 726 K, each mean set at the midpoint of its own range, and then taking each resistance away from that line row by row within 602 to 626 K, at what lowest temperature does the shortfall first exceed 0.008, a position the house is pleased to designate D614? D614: 604 K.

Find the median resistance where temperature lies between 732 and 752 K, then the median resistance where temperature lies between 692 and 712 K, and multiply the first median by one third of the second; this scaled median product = 4.32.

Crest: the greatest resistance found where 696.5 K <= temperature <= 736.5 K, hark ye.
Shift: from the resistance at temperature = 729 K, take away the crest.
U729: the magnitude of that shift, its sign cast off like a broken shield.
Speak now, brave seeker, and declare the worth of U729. 0.05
